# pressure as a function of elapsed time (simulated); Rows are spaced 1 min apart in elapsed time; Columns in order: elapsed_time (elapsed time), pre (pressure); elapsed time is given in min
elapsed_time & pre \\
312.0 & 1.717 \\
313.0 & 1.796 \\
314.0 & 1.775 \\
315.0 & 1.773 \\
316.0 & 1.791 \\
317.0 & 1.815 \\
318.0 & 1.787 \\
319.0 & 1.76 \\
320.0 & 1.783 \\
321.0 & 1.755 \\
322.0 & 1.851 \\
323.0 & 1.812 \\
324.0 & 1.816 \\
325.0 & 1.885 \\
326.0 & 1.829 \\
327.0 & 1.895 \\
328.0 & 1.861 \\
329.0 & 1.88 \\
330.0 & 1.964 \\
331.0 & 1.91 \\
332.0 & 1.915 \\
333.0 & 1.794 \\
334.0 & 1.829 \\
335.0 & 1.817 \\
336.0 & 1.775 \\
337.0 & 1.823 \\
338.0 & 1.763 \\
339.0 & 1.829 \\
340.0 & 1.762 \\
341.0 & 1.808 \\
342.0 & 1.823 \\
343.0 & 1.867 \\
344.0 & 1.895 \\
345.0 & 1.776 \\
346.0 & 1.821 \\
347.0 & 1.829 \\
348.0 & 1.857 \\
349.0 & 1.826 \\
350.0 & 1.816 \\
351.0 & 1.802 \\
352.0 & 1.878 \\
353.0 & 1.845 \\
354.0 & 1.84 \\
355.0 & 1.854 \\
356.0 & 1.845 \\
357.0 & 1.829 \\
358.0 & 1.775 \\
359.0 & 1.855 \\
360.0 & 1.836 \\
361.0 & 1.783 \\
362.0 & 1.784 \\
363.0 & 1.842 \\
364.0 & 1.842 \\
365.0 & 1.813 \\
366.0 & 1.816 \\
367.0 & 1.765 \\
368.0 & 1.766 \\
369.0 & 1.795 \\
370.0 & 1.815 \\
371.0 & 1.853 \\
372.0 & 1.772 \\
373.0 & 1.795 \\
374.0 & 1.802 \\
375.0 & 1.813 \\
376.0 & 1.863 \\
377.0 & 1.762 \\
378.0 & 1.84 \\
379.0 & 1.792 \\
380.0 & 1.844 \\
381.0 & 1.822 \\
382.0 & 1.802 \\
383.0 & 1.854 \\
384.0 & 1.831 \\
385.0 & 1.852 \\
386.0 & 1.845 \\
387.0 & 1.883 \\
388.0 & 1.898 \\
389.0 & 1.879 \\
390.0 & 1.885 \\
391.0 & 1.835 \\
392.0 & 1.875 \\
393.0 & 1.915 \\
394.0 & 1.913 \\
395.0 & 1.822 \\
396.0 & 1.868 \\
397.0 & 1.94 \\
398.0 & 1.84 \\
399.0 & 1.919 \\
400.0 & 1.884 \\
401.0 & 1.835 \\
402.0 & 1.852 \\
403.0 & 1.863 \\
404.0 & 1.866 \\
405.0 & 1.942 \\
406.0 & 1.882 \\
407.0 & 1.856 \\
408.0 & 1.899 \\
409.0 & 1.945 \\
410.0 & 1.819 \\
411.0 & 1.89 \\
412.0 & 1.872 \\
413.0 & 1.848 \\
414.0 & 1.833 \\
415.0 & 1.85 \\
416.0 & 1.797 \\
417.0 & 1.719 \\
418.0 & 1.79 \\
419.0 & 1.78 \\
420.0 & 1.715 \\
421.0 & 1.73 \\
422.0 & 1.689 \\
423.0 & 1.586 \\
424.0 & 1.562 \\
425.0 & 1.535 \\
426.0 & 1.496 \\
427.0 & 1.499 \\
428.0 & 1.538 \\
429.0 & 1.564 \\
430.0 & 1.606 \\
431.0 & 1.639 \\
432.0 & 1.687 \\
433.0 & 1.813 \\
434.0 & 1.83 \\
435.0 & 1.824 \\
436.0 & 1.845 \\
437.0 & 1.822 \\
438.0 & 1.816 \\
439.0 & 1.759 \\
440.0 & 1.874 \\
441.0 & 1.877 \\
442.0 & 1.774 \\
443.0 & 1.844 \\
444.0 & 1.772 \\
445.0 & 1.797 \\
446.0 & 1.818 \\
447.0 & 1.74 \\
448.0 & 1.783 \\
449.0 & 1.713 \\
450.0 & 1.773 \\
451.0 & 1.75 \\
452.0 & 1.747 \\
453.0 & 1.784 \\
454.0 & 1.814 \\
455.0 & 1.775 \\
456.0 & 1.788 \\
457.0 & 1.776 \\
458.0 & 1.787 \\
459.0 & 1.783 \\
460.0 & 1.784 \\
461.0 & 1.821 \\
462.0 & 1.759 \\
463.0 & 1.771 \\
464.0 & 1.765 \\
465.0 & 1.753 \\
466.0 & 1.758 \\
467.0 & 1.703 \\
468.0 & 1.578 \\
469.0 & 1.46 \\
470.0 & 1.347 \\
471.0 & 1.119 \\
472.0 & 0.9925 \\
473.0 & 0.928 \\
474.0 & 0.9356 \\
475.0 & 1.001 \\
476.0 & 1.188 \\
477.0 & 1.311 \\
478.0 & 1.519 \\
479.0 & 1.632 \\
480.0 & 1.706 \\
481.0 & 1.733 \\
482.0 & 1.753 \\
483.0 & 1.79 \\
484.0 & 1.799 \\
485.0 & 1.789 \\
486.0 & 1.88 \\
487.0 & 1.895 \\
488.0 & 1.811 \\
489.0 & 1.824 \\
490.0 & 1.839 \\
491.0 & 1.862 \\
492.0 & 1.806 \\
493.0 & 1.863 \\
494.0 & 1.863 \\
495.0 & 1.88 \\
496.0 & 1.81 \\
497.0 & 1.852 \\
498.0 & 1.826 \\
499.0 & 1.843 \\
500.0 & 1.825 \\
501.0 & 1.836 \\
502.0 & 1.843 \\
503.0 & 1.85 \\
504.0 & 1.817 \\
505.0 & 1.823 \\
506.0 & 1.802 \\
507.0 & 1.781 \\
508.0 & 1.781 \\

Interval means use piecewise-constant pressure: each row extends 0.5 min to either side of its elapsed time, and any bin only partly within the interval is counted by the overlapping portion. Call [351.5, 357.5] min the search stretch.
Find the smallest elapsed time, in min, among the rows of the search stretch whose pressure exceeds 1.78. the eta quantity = 352.0 min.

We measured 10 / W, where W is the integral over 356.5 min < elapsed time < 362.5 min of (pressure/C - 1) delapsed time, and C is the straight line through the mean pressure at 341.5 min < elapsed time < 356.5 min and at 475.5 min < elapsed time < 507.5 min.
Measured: -133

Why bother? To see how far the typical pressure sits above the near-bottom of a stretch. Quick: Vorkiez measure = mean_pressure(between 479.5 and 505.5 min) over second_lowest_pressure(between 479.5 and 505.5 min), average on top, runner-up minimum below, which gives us 1.05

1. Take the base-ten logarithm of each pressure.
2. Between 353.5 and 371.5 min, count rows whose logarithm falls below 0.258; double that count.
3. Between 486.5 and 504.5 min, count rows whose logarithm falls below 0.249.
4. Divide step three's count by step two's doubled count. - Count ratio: 0.0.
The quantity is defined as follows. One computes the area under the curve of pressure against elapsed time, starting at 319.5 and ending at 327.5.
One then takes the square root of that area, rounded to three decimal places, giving 3.824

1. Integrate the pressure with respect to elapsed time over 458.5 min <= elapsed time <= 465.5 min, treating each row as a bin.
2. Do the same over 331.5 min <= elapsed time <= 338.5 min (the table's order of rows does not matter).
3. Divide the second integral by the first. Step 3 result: 1.02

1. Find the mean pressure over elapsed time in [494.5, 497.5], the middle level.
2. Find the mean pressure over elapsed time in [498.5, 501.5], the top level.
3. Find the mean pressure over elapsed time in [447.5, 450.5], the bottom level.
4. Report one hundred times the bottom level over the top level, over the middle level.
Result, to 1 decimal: 51.8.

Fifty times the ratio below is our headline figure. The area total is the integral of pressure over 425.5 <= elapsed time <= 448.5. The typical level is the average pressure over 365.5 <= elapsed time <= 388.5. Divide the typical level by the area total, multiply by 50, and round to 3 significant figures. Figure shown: 2.28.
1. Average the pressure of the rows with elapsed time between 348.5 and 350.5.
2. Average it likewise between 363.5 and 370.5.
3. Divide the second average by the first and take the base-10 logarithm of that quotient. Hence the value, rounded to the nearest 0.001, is -0.005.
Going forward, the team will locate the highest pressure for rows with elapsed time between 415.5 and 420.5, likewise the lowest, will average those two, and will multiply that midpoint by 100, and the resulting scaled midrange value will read 175.6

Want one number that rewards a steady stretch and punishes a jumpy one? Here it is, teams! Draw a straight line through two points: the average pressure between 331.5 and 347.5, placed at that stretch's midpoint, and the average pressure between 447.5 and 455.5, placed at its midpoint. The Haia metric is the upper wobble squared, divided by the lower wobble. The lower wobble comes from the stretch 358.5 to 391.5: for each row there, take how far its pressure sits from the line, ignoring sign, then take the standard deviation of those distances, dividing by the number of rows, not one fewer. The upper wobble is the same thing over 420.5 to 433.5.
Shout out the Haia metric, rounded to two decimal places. 0.26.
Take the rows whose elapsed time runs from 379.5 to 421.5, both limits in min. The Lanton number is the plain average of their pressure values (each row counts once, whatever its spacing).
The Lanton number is 1.85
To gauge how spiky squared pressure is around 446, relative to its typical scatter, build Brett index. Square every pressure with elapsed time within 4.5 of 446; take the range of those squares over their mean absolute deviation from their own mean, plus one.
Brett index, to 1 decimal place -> 5.7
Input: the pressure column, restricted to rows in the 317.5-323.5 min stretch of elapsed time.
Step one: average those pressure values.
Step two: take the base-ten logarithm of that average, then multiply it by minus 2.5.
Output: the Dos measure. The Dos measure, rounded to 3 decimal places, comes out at -0.633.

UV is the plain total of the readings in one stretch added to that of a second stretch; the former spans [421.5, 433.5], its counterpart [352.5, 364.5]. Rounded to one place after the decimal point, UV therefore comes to 41.1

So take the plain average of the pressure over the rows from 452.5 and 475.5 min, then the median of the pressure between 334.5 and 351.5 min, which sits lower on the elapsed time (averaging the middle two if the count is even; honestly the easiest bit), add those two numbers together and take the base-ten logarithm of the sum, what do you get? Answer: 0.530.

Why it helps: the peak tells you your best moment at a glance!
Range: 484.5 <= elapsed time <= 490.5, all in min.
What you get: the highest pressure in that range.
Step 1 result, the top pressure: 1.895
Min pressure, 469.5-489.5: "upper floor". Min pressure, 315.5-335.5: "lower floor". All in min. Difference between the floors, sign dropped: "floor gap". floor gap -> 0.8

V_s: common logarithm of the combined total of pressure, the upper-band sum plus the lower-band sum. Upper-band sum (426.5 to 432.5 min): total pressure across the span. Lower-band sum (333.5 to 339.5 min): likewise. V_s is 1.309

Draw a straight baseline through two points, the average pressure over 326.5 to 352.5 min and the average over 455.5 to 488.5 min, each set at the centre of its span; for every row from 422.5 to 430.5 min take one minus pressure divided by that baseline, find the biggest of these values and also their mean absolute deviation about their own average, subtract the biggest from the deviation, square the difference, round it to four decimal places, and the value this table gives 0.0078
